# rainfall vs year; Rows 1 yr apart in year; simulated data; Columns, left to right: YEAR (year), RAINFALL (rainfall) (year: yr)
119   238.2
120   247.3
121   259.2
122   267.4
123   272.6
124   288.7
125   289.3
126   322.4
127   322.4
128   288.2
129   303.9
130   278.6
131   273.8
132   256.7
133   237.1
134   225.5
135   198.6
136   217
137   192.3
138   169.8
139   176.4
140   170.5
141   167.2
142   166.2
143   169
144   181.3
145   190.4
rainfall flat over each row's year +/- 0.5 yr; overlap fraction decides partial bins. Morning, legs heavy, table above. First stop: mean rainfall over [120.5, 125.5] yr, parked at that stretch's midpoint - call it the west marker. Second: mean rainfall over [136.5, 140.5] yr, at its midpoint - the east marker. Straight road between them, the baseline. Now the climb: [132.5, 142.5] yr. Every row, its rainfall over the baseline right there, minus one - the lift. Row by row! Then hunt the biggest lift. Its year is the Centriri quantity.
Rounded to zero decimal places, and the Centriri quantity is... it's 136 yr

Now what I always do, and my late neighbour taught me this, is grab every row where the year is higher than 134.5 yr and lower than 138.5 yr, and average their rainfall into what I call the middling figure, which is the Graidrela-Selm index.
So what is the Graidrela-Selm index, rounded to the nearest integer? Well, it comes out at 194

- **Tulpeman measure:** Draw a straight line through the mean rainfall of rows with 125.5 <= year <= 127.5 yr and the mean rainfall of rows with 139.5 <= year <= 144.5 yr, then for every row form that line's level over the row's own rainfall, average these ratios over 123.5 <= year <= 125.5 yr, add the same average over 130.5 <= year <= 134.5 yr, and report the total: 2.25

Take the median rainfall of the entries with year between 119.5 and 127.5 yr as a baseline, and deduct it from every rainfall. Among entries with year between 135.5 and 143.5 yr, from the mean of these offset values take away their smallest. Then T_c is 12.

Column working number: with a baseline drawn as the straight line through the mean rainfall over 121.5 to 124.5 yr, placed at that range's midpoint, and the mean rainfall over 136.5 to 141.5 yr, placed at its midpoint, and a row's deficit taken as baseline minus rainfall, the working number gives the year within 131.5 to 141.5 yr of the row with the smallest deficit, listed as 132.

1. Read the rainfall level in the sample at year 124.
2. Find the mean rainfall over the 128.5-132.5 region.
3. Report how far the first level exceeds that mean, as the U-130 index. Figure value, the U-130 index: 10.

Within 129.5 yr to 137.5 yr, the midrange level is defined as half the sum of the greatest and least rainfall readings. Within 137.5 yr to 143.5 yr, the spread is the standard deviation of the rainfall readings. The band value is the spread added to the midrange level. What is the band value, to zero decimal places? 239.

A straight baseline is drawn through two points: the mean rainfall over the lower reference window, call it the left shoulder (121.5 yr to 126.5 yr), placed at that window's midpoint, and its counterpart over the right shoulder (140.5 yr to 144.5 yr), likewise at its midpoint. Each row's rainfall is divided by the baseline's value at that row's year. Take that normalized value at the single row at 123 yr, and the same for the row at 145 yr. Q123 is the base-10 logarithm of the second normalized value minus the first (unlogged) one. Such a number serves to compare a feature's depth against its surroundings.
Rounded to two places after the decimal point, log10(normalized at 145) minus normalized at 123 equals -0.84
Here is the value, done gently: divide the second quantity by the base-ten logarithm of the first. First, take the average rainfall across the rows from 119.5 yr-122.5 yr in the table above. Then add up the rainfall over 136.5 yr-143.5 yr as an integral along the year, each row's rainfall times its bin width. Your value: 502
